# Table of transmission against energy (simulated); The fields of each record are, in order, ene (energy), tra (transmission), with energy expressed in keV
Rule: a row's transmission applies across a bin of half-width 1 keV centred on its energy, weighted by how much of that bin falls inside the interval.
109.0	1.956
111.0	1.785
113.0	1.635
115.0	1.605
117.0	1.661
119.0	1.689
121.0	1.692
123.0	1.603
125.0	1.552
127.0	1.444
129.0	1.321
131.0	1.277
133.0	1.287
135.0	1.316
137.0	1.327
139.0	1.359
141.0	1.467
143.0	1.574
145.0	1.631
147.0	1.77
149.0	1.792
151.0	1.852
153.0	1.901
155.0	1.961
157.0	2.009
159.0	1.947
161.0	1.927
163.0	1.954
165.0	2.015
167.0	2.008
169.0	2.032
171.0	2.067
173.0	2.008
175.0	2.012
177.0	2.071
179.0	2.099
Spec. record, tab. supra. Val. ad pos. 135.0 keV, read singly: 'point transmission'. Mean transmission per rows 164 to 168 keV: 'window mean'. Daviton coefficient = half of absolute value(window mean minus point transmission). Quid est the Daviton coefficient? 0.35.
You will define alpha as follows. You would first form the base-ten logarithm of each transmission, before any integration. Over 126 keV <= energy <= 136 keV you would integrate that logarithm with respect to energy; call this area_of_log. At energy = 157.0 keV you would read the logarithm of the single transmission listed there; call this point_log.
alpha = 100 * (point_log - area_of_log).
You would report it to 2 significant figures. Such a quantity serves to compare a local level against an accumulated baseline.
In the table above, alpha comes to -93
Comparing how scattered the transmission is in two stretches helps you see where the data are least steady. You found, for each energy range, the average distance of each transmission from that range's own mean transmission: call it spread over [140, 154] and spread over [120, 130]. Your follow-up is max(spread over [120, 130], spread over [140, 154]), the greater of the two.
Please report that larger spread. 0.13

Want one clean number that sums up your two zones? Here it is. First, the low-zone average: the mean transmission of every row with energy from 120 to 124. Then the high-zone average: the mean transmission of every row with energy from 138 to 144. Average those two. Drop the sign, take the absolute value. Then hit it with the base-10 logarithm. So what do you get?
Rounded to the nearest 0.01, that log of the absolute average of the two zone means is 0.19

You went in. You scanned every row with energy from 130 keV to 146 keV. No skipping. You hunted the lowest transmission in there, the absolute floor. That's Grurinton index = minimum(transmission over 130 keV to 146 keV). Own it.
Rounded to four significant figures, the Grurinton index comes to 1.277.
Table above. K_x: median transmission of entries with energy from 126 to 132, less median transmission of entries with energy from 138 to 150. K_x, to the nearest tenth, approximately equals -0.3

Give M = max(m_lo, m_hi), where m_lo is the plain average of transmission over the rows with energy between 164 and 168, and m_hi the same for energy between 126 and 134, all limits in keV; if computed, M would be 2.01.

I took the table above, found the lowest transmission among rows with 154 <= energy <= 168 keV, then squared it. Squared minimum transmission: 3.7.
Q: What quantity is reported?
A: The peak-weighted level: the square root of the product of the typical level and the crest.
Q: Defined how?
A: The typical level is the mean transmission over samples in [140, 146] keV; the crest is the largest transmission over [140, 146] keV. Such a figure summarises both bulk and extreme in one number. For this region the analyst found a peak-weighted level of 1.59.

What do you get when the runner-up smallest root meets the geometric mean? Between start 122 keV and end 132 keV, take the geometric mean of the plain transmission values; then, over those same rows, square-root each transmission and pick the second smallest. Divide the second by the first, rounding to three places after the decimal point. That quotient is 0.802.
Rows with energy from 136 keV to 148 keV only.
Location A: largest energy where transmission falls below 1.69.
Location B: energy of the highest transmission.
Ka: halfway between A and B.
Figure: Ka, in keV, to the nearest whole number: 146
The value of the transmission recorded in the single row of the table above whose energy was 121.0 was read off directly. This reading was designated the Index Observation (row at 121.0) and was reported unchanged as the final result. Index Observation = 1.692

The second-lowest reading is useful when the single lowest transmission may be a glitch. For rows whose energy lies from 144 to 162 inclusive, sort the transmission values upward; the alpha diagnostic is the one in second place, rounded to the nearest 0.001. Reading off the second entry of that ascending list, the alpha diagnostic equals 1.770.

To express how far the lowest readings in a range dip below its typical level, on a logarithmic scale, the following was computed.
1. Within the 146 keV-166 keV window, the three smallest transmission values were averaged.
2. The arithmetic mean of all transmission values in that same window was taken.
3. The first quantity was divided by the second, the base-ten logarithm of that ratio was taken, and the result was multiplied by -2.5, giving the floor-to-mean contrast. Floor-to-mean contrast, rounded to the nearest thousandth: 0.063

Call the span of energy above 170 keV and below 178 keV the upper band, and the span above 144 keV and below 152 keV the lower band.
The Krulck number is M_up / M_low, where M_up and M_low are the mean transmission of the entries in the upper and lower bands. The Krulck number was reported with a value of 1.16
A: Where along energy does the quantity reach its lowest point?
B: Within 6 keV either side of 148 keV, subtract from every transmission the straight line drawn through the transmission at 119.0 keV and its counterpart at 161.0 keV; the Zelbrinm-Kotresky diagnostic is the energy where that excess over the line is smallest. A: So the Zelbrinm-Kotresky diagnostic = 143.0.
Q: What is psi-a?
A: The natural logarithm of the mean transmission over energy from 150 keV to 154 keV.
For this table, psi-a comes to 0.63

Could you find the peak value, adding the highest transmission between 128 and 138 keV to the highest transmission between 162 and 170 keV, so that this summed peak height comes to 3.36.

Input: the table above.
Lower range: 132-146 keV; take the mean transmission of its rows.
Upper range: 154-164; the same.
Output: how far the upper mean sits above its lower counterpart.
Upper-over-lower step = 0.5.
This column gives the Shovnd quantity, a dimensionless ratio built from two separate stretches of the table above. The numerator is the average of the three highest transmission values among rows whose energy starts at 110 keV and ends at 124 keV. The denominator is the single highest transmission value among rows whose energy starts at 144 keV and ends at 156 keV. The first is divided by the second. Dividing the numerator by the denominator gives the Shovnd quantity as 0.88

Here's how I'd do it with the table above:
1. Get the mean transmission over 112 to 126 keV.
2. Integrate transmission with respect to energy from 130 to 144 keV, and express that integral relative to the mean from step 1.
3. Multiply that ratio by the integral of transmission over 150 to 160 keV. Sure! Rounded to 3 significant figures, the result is 227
